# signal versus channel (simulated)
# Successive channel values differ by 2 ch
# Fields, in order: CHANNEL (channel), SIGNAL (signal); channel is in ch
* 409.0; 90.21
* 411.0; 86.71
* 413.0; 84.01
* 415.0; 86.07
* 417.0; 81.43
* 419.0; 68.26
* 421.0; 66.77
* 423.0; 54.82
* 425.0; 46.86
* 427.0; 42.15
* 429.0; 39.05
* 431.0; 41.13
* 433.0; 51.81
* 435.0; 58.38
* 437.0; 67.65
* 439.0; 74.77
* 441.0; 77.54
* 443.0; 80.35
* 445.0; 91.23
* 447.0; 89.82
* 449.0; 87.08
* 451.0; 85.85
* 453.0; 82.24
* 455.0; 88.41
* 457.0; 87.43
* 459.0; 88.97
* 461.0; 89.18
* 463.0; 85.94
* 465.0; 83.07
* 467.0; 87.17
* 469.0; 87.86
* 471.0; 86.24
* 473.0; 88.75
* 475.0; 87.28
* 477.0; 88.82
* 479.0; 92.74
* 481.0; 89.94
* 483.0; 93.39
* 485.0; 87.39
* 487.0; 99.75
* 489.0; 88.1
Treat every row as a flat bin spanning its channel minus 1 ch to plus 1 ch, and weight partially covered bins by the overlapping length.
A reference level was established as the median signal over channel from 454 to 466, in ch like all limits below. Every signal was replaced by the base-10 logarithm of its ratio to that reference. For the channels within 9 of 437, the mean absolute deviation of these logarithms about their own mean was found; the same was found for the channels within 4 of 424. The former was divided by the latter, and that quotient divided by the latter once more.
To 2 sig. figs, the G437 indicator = 24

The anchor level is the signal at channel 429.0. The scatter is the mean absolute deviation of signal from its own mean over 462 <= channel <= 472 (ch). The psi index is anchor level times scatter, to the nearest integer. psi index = 48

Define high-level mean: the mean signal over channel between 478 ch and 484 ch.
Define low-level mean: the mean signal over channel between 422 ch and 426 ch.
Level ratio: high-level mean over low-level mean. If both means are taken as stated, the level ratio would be 1.81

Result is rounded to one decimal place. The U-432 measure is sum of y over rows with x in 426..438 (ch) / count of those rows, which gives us 50.0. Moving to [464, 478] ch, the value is 87.0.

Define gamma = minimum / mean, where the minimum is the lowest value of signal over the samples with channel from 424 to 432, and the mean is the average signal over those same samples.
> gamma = 0.92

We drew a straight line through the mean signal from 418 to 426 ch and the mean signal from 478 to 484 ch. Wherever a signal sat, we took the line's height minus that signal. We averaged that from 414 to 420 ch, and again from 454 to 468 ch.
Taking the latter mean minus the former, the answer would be 16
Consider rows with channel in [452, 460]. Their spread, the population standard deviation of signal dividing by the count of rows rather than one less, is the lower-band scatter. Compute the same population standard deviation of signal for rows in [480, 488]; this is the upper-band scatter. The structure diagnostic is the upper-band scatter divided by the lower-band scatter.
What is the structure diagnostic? 1.7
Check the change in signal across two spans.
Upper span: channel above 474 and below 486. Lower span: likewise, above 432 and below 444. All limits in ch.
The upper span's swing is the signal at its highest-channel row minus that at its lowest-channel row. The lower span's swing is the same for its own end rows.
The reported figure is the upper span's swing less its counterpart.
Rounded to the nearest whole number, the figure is -28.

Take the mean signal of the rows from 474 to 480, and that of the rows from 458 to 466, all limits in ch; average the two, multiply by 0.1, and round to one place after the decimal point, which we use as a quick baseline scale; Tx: 8.8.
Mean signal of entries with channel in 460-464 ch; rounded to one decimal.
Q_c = 87.6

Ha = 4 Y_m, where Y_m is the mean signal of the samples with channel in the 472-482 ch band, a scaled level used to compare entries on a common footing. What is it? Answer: 358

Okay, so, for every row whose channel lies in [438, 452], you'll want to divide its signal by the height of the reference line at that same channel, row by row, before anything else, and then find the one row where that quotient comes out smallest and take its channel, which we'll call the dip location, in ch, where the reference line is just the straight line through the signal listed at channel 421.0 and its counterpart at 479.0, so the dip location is 439.0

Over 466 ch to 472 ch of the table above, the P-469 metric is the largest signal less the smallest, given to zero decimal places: 2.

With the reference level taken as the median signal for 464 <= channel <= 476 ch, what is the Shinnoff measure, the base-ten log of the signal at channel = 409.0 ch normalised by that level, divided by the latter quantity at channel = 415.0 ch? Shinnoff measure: -3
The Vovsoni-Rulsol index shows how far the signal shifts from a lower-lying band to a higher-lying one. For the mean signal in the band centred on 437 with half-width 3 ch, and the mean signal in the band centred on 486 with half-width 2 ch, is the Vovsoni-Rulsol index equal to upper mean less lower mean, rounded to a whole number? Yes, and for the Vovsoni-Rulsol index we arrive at 27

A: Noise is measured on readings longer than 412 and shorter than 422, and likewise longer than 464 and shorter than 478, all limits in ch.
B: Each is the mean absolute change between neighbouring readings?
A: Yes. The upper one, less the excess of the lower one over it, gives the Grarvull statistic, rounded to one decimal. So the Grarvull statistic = -1.4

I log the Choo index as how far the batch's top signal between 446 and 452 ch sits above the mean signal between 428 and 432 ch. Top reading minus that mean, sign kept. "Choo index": 50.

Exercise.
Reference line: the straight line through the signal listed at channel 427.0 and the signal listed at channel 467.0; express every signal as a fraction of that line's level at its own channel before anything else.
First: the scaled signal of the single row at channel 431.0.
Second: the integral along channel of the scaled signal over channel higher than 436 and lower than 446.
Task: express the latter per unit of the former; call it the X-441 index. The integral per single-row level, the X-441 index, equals 15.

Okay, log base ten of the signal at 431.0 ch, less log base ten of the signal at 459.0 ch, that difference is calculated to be -0.34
